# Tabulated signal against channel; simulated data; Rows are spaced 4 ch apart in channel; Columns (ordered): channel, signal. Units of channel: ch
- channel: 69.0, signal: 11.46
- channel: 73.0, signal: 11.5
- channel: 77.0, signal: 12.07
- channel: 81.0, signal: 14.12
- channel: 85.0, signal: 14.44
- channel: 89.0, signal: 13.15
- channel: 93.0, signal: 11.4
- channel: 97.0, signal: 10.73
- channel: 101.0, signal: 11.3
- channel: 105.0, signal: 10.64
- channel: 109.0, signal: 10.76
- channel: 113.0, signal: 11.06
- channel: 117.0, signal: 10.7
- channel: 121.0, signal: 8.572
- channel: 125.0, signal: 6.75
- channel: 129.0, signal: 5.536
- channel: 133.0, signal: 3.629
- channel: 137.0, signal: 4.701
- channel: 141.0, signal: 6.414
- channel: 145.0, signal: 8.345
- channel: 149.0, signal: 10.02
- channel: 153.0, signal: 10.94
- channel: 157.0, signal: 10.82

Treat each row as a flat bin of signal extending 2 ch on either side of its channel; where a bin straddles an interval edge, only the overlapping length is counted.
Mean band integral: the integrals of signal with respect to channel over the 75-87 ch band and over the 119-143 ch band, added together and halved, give 152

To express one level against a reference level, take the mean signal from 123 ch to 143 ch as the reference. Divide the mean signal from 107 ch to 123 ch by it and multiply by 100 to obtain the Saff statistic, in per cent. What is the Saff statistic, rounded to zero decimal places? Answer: 190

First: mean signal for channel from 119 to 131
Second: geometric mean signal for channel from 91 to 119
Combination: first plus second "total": 18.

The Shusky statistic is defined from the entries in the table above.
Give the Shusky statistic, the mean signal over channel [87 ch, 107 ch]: 11.4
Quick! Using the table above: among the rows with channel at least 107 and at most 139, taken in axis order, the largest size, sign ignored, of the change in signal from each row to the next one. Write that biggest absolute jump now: 2.1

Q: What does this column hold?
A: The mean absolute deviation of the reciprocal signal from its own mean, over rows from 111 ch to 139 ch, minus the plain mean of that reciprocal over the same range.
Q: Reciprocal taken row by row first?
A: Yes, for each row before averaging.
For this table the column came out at -0.105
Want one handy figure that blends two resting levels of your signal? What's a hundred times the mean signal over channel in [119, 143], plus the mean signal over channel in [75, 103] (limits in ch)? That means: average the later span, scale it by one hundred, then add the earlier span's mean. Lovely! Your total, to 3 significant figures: 606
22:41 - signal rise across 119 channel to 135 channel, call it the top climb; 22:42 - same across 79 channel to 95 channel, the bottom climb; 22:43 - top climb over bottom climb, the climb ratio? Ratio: 1.8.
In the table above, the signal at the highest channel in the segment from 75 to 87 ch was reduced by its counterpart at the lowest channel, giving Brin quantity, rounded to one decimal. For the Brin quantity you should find 2.4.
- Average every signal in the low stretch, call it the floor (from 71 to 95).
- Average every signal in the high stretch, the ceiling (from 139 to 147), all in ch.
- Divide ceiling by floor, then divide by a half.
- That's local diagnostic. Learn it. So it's 1.15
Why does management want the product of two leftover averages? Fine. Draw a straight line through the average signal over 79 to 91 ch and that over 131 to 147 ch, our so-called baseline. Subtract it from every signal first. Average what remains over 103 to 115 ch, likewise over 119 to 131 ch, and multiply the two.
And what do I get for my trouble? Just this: -0.5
